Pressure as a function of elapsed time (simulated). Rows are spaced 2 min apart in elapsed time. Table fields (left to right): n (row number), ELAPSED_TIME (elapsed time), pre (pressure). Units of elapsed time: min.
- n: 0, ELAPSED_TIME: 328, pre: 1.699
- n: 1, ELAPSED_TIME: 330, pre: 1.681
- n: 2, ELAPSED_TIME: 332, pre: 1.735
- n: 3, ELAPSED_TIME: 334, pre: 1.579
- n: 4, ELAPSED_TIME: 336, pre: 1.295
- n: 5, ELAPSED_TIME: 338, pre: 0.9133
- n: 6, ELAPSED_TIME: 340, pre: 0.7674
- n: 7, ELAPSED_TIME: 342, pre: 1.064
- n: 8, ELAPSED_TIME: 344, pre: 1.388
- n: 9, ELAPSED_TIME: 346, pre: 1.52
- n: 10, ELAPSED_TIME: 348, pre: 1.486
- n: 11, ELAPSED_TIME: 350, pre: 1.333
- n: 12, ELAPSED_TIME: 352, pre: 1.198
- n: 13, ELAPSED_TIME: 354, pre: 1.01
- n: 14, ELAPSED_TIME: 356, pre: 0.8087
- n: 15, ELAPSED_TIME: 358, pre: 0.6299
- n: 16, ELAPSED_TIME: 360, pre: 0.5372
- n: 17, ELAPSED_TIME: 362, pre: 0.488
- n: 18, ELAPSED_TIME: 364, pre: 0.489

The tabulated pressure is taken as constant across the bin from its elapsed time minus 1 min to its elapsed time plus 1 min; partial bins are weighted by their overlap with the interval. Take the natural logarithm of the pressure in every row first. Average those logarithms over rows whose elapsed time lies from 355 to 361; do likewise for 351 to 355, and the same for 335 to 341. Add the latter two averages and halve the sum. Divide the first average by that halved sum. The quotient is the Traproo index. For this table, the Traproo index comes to -13.7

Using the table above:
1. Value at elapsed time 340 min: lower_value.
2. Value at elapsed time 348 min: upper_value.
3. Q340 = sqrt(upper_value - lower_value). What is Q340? 0.85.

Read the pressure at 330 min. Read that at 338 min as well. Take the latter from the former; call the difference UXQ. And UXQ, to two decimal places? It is 0.77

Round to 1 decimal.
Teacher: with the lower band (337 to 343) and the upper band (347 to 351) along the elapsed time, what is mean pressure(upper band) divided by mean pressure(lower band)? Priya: 1.5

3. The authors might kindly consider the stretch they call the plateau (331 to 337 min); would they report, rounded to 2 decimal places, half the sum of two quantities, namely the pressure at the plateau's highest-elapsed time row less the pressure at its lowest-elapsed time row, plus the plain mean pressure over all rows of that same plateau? 0.55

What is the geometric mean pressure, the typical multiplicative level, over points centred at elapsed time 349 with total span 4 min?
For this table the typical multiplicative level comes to 1.4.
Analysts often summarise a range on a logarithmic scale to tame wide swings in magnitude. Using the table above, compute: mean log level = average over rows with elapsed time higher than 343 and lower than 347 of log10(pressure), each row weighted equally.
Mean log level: 0.162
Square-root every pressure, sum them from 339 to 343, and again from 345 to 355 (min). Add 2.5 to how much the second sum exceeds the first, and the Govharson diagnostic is 6.3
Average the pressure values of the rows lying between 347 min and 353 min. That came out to 1.34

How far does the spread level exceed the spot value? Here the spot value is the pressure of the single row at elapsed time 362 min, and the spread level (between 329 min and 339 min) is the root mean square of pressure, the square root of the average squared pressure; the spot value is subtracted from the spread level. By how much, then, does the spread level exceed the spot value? 1.0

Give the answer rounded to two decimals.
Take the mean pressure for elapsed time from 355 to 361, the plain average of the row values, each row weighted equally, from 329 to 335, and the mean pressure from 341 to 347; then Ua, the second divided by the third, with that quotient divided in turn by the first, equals 1.91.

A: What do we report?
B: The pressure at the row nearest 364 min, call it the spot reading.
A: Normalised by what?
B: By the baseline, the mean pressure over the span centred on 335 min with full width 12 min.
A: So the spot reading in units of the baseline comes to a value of 0.37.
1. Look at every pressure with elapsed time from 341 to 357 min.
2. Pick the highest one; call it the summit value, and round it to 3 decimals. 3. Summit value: 1.520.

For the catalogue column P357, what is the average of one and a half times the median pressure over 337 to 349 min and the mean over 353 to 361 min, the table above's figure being 1.3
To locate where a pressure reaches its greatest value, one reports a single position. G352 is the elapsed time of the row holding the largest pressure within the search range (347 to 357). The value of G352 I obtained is 348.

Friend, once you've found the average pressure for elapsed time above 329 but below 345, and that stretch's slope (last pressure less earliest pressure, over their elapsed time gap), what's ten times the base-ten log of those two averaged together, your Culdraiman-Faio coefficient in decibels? -1.93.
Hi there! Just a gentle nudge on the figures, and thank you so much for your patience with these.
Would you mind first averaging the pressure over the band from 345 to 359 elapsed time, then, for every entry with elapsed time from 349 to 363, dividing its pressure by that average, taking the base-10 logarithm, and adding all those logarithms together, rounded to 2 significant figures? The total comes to -1.1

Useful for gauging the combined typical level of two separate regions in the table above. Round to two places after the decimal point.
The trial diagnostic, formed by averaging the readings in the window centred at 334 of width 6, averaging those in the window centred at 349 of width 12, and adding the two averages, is 2.86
